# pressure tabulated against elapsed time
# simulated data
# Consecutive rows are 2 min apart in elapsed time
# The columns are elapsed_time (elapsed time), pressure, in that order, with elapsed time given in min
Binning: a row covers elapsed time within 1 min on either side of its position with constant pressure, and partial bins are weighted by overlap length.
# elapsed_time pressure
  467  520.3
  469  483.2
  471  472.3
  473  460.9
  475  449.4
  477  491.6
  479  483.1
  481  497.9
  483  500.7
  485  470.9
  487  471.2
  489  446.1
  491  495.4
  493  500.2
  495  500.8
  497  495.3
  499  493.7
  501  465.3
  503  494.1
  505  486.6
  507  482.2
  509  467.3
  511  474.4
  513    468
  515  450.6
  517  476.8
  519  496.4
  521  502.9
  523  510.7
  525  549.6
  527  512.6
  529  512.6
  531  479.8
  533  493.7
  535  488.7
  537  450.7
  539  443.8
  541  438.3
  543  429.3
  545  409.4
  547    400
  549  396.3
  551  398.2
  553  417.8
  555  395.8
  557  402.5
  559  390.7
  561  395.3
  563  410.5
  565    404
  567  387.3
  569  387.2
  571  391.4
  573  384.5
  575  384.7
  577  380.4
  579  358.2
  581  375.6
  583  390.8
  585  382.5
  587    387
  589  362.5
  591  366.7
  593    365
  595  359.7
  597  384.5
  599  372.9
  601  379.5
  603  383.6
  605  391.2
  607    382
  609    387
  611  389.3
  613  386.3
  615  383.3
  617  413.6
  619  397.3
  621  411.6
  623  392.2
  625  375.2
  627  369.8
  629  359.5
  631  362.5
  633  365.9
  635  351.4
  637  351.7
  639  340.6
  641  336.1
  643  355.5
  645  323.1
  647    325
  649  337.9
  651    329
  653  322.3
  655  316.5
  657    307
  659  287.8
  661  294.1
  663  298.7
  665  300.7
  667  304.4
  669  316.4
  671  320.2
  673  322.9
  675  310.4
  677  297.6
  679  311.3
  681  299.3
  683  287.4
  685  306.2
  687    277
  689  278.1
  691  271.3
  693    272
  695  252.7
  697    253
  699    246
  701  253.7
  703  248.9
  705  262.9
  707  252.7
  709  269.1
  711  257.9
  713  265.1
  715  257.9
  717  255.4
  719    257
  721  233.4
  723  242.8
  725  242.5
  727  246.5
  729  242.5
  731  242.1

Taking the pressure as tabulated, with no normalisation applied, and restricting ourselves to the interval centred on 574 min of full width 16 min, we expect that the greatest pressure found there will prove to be 391.4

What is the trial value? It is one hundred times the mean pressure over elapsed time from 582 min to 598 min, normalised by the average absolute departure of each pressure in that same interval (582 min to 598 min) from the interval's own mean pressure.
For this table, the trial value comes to 3299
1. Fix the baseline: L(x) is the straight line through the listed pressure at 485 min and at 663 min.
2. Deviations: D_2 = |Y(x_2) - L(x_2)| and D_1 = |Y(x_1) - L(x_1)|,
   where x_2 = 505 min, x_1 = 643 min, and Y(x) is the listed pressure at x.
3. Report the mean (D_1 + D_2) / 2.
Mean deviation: 36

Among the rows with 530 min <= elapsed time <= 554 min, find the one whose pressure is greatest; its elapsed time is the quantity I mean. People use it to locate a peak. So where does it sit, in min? 533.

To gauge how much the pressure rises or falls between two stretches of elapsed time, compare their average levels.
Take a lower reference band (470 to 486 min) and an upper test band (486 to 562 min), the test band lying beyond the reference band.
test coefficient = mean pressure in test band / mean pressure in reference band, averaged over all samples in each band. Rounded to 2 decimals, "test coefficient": 0.97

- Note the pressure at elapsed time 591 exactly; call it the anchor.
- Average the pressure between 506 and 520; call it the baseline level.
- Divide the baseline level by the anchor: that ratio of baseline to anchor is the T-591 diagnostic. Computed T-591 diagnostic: 1.29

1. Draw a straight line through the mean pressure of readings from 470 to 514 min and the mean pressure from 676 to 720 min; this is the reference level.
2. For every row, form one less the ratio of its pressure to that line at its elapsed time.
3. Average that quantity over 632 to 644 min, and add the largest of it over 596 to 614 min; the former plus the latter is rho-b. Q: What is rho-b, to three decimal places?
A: -0.063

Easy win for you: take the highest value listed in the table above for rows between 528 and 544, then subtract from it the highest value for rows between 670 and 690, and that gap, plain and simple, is 190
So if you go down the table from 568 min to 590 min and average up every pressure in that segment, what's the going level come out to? 380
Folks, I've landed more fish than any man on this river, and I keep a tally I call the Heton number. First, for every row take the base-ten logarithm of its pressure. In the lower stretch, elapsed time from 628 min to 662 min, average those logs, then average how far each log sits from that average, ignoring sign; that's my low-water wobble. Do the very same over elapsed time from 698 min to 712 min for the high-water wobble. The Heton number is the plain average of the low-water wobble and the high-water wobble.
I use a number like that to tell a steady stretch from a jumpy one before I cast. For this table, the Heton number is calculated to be 0.018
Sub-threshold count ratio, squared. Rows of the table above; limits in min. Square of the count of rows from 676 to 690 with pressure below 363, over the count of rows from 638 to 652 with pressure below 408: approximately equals 1.00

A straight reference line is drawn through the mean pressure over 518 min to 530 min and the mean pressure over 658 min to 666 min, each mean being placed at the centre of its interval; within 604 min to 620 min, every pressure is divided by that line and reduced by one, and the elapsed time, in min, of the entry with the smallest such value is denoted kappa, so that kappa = 607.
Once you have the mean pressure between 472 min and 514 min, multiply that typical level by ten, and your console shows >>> 4807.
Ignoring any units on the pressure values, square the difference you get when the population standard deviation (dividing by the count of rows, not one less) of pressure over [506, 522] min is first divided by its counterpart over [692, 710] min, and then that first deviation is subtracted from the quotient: 190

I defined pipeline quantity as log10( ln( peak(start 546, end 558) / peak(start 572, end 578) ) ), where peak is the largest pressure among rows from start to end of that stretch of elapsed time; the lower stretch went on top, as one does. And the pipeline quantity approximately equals -1.1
